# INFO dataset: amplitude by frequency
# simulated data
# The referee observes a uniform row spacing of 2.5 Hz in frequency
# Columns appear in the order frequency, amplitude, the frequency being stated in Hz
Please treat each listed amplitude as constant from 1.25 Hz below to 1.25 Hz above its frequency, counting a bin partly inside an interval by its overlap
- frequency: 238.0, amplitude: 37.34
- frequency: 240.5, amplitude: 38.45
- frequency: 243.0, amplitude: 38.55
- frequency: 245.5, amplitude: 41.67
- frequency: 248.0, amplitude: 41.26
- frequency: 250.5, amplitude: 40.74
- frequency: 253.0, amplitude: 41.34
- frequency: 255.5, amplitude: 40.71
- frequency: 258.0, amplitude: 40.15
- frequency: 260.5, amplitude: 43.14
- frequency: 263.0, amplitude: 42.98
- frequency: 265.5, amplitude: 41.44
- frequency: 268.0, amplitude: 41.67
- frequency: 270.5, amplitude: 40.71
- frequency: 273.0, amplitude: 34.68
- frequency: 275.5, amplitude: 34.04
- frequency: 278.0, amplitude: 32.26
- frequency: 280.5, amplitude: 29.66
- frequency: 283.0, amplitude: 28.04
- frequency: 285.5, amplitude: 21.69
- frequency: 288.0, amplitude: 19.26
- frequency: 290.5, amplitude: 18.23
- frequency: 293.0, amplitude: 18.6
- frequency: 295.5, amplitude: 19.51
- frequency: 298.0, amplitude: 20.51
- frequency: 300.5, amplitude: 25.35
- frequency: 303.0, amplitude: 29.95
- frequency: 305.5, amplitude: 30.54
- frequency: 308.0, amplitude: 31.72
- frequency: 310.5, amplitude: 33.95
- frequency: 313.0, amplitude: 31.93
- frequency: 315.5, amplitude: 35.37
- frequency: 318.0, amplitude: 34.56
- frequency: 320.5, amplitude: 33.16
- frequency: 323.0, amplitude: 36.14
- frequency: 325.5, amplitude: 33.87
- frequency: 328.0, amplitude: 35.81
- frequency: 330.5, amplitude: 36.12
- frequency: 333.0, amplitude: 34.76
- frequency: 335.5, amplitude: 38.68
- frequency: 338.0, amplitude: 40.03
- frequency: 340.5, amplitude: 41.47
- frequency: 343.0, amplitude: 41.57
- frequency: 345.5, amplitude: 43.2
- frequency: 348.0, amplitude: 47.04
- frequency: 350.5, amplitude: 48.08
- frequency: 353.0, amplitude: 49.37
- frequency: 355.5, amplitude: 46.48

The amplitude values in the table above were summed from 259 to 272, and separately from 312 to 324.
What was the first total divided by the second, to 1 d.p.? 1.2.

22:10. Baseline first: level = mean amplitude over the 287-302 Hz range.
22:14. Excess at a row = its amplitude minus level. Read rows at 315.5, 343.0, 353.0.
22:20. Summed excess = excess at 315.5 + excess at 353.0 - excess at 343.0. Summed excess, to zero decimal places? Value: 23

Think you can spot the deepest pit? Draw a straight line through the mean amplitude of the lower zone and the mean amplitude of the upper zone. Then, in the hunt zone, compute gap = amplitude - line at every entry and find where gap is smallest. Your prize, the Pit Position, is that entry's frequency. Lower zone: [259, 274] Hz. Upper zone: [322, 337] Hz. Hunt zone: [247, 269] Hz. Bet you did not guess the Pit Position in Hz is 258.0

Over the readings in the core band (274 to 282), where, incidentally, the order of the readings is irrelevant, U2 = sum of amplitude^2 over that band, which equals 3079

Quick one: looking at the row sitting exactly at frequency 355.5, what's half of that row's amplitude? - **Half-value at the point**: 23.2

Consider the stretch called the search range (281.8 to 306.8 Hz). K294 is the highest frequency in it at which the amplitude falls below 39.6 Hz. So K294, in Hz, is 305.5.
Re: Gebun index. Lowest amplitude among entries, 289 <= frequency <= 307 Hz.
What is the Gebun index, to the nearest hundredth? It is 18.23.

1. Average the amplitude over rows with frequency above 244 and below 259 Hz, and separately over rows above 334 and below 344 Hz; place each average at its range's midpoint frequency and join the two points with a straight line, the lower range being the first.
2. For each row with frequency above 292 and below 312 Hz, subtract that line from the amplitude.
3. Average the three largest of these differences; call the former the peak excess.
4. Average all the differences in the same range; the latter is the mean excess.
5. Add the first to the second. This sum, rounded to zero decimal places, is -23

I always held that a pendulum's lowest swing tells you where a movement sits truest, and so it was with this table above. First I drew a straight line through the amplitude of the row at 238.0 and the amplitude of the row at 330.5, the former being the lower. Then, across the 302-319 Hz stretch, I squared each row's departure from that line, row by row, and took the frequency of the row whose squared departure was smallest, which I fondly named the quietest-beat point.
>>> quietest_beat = 315.5 Hz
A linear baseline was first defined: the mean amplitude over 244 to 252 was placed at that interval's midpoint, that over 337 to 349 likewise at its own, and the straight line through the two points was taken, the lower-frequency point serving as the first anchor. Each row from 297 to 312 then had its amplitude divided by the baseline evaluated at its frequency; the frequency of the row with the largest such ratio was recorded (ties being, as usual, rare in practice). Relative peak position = 310.5 Hz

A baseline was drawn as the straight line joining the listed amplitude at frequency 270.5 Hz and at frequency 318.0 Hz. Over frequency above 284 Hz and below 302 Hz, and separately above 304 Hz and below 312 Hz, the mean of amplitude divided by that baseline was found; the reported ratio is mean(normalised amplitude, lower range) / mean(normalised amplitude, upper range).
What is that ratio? 0.61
